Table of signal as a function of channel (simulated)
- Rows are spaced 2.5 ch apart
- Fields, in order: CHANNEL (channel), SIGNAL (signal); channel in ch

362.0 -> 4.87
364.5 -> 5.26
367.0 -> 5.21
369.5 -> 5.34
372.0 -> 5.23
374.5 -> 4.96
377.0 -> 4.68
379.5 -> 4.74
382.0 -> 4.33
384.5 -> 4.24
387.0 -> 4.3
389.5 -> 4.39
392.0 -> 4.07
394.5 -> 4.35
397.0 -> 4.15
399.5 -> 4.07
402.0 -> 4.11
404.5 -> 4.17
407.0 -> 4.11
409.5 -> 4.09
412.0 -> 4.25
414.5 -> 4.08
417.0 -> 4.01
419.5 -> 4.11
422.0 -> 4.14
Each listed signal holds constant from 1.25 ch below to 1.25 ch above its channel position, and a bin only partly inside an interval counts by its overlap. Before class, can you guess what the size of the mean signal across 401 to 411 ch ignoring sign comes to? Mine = 4.1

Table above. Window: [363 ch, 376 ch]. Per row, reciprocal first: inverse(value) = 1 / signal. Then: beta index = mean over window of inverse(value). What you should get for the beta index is 0.19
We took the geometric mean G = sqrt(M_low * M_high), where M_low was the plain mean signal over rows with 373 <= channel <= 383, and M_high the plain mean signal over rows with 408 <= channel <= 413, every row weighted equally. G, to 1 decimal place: 4.4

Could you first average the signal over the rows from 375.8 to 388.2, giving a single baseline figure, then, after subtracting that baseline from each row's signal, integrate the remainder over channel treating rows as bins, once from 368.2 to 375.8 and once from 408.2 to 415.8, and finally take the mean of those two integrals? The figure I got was 1.5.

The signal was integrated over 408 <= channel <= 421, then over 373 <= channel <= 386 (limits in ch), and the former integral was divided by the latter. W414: 0.89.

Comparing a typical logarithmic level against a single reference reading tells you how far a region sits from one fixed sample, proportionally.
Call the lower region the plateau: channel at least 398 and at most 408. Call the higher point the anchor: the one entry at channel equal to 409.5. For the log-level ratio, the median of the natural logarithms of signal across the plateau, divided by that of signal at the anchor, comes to 1.00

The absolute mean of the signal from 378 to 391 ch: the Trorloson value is 4.40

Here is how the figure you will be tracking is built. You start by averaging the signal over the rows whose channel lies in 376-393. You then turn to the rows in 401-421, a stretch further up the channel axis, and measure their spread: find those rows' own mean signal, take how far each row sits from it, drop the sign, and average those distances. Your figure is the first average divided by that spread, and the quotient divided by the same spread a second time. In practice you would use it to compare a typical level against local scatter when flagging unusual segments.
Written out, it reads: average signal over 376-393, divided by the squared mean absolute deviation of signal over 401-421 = 1999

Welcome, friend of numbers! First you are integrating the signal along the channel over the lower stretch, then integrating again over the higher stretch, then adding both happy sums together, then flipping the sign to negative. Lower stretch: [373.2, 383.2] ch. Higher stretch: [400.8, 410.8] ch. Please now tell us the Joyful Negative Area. -88.0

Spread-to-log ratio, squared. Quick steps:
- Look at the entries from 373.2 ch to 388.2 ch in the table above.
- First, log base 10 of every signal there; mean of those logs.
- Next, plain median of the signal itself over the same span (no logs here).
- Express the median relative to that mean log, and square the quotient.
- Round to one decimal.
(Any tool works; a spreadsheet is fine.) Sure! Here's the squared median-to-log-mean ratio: 47.1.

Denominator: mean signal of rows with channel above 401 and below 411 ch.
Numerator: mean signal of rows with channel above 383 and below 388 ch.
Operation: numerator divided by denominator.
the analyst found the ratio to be 1.04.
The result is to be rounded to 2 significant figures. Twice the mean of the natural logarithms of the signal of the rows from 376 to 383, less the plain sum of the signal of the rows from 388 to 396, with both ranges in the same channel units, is -9.8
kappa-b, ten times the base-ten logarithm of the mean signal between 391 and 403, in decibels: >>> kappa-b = 6.18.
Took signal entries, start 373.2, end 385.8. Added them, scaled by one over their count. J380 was 4.59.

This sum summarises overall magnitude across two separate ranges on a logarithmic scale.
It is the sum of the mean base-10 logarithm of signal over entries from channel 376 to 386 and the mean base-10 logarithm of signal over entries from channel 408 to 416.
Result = 1.27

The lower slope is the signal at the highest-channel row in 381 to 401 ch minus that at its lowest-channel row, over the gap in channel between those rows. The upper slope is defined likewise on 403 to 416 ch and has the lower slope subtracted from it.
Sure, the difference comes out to 0.0059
